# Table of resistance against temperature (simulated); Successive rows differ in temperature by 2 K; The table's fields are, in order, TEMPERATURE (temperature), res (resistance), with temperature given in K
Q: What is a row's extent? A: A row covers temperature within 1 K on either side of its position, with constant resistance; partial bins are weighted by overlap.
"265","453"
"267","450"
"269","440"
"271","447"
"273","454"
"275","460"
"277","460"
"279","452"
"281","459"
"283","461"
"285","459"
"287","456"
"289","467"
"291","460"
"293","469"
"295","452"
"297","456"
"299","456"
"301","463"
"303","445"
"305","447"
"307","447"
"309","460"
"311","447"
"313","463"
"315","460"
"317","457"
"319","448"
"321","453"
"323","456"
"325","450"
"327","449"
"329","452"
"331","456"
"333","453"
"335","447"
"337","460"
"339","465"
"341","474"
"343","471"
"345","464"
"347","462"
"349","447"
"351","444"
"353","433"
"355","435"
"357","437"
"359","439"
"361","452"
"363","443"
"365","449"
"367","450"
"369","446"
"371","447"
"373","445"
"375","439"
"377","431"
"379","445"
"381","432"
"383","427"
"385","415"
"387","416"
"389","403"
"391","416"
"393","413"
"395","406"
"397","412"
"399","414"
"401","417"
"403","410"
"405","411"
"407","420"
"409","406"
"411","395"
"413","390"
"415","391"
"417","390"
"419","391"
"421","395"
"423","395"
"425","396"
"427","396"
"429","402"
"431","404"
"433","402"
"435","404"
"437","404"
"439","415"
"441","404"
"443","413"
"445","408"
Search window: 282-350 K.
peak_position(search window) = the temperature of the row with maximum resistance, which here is 341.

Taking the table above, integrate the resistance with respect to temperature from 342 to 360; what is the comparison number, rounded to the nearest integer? 8064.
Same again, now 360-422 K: 26034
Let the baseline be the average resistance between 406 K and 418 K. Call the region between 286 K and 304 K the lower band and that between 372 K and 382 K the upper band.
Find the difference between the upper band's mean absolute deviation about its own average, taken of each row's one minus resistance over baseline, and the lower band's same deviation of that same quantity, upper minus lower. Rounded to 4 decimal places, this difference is -0.0007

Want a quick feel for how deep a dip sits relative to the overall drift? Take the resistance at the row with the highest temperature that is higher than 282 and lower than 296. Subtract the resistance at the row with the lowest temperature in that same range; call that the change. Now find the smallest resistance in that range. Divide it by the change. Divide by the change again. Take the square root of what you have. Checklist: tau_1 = 2.4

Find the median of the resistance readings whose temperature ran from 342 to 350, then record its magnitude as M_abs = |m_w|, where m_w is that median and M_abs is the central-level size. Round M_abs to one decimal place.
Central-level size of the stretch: 463.0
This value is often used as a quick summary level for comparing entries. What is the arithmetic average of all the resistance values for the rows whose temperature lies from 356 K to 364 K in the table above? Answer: 443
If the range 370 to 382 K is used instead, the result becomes 440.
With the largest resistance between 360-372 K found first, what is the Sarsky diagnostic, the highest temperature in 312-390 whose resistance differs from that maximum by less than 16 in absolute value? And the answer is 379 K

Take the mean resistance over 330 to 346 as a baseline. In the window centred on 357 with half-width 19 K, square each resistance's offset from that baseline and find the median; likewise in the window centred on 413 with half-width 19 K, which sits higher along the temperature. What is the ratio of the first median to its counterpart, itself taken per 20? 0.0029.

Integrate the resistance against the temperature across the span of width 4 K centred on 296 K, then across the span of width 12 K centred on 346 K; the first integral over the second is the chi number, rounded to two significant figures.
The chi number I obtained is 0.33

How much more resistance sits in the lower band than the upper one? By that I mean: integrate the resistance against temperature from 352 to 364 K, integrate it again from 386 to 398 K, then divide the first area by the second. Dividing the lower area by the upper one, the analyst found 1.07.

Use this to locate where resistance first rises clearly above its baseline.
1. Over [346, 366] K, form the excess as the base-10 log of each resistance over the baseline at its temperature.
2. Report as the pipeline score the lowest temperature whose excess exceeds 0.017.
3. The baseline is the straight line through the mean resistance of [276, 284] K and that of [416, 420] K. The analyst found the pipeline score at 347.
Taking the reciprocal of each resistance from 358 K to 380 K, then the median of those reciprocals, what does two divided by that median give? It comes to 890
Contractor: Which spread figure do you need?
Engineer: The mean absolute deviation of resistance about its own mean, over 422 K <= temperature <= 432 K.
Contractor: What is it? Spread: 3.5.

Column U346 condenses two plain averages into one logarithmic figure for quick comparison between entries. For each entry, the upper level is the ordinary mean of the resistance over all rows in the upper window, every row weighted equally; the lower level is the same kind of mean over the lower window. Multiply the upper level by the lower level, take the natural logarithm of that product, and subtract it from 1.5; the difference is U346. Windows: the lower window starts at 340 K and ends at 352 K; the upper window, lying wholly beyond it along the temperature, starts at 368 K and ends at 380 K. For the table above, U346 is -10.7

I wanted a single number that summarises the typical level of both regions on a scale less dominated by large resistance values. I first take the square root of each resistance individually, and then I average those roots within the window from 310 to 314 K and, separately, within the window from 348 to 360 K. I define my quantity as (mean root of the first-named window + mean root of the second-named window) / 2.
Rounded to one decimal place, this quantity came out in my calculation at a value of 21.1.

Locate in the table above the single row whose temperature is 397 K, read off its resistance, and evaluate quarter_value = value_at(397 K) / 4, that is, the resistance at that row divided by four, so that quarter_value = 103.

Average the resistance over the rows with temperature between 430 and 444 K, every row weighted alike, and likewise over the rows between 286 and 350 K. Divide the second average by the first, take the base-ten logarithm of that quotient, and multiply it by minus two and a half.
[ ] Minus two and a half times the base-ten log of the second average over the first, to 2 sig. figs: -0.13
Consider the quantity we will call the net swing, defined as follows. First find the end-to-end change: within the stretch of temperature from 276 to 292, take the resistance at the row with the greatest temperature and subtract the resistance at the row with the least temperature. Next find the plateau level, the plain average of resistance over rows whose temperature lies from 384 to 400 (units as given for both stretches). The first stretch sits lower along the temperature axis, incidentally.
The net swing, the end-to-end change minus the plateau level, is -412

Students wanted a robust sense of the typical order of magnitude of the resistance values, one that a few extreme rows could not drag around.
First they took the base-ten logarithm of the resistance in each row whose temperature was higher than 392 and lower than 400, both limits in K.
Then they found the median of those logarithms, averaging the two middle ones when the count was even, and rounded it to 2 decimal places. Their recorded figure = 2.62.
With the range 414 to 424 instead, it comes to 2.59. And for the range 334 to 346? 2.67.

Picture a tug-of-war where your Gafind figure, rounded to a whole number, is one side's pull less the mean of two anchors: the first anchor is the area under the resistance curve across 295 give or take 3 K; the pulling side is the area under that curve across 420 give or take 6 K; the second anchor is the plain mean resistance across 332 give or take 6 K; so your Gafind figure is 3113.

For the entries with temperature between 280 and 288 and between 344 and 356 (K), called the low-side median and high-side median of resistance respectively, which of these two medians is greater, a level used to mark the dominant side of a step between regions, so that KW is 459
